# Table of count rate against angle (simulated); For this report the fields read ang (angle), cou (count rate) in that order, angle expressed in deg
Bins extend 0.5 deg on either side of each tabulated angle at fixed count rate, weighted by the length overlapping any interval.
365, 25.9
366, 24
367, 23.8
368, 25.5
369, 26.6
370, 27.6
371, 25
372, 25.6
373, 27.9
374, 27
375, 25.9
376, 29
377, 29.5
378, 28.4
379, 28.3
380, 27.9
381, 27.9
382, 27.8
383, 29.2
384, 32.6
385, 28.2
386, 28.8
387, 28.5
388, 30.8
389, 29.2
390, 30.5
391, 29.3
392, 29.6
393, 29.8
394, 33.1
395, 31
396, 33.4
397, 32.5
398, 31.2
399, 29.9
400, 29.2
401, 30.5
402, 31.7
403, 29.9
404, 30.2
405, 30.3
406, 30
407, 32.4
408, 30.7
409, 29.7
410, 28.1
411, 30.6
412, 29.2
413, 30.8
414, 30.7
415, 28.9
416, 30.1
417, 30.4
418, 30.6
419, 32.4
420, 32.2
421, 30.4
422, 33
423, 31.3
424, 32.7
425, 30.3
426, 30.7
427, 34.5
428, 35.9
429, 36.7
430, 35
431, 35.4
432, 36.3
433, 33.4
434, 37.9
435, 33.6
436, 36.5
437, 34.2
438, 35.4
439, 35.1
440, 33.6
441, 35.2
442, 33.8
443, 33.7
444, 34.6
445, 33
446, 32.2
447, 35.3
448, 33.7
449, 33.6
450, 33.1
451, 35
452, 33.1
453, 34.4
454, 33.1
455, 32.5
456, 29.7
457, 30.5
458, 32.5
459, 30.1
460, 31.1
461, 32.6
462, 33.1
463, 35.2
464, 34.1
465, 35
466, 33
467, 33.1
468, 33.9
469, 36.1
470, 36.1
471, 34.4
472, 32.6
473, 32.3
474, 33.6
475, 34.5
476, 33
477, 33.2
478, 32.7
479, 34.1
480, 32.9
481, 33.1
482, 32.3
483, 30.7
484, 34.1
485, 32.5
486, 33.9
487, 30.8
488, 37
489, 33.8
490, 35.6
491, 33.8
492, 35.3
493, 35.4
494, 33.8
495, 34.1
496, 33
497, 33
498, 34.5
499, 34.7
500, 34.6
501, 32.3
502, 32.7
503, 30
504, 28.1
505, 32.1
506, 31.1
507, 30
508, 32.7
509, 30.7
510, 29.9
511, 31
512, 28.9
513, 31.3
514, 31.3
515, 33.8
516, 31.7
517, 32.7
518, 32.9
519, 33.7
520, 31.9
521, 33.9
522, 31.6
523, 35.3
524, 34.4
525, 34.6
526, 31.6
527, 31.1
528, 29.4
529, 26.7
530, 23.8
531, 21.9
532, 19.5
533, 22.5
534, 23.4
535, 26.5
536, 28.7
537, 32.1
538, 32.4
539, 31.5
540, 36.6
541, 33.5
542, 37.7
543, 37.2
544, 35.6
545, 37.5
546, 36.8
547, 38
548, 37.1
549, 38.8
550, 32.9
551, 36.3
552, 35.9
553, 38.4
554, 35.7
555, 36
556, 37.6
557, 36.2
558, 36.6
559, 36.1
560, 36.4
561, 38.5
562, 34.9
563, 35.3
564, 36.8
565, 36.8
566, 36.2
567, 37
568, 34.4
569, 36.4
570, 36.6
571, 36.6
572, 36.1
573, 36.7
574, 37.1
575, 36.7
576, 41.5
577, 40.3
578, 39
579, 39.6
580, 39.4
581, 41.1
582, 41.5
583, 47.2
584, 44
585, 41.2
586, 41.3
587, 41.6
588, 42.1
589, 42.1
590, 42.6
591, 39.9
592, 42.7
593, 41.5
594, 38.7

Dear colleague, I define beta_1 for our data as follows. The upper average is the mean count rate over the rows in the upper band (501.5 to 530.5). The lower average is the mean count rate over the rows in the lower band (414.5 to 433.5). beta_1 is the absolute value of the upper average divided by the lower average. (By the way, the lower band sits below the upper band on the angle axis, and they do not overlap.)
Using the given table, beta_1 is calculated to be 0.96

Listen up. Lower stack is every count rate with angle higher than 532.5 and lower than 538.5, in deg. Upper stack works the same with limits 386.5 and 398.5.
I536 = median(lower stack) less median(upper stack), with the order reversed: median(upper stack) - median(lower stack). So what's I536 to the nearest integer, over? 3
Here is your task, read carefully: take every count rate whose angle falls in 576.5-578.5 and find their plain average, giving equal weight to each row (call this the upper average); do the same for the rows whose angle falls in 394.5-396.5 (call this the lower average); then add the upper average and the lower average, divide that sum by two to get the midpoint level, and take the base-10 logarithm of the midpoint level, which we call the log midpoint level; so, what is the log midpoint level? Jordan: 1.56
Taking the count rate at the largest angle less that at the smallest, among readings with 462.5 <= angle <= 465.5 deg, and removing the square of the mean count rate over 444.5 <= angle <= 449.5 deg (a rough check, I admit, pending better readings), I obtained -1126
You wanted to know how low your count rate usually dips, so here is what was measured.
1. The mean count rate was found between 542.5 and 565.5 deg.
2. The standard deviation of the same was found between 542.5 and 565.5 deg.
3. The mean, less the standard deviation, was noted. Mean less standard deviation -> 35.3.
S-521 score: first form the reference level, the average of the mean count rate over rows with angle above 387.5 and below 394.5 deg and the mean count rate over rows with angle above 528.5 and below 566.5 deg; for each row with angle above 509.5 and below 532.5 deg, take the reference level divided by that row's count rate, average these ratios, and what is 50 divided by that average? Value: 47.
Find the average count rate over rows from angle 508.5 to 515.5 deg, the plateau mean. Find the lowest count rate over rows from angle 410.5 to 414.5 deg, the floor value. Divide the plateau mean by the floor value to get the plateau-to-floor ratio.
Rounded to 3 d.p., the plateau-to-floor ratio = 1.061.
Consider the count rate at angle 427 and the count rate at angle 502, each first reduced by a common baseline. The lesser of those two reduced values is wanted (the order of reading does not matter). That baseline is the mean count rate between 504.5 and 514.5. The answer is 1.8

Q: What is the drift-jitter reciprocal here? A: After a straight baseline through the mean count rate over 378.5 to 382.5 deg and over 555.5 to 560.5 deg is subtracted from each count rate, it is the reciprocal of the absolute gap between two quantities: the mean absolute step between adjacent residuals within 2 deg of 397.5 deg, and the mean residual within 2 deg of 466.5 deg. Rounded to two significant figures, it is 2.6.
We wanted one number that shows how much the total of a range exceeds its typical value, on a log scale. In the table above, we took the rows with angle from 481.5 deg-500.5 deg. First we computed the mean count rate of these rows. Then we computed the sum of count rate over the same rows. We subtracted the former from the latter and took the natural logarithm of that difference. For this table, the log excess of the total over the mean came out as 6.41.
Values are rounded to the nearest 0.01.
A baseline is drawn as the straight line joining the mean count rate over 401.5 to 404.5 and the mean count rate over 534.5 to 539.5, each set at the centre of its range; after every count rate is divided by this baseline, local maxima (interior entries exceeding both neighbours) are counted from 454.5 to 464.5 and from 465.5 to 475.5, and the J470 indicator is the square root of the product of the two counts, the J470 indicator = 1.41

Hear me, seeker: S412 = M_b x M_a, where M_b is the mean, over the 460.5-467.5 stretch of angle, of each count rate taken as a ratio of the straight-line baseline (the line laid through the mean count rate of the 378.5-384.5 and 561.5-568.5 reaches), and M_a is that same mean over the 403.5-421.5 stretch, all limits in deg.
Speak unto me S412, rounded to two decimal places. 1.06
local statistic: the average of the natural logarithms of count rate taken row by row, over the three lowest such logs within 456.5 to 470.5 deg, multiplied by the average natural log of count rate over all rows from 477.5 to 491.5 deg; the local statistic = 12.0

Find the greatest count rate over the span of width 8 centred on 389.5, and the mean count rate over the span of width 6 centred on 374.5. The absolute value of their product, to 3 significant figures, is 846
